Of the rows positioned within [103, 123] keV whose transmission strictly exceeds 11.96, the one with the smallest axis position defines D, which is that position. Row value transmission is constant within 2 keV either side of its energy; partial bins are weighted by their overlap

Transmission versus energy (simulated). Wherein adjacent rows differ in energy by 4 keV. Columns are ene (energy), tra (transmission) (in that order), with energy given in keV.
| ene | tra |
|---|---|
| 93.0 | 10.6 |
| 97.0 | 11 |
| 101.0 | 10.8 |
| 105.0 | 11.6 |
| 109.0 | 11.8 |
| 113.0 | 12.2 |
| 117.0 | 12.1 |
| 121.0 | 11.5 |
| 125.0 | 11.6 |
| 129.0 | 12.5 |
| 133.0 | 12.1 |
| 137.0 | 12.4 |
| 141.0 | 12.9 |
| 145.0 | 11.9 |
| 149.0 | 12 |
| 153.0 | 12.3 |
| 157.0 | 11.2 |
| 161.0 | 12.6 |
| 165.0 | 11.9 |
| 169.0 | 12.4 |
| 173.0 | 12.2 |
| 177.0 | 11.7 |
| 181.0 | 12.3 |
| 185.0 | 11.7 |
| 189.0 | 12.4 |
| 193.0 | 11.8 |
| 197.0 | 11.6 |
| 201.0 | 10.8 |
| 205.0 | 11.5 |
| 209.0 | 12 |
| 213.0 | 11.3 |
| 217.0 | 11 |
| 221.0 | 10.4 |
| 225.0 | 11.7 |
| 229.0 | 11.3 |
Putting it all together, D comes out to 113.0 keV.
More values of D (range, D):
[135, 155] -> 137.0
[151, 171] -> 153.0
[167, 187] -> 169.0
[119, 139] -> 129.0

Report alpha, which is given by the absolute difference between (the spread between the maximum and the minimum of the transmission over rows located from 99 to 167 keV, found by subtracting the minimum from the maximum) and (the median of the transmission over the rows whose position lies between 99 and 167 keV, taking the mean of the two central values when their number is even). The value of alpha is 9.9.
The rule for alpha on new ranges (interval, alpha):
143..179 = 10.6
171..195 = 11.3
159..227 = 9.5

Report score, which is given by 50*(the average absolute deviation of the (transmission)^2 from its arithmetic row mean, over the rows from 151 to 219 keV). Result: 507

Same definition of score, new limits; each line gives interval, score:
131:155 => 329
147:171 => 440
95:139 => 513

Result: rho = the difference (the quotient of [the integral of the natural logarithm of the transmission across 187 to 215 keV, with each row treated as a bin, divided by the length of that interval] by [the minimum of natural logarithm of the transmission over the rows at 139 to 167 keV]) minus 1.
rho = 0.015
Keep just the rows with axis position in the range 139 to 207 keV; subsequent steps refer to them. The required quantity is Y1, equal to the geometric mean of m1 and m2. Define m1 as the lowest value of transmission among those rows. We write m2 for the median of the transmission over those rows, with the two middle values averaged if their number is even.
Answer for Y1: 11.3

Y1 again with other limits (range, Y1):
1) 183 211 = 11.2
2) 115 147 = 11.8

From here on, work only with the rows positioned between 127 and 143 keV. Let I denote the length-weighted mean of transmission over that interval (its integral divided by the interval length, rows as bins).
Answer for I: 12.5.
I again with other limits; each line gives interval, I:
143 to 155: 12.1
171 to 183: 12.1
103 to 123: 11.8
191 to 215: 11.5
